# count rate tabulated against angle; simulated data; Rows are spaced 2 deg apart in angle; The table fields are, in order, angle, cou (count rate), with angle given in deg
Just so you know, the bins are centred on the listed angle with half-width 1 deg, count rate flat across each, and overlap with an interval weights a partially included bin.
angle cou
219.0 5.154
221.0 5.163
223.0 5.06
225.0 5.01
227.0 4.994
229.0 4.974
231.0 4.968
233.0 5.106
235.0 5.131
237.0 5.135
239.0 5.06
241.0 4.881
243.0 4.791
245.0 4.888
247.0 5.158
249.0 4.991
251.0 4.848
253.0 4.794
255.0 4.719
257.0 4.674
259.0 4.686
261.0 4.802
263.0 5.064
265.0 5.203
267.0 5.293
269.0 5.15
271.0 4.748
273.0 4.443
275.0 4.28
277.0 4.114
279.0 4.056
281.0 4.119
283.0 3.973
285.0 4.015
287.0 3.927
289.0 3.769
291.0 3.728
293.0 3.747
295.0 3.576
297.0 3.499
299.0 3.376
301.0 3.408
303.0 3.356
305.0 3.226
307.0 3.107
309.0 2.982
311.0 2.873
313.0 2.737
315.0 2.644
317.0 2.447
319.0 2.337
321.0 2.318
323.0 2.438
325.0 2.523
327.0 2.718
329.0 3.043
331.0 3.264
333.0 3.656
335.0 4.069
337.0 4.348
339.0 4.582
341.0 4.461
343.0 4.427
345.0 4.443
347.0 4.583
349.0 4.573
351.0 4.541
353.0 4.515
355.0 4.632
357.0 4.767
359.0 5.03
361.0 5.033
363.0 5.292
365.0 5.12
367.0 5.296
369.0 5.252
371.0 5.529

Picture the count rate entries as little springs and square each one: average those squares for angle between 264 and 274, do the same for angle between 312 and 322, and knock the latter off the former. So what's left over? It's 19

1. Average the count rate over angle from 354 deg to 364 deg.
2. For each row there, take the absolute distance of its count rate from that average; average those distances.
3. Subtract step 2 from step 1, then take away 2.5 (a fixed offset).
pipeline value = 2.25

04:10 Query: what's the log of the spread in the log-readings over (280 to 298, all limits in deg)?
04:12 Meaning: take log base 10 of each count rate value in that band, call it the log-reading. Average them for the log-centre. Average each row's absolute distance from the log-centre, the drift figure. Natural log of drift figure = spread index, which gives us -3.9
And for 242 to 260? -4.6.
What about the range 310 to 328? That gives -3.6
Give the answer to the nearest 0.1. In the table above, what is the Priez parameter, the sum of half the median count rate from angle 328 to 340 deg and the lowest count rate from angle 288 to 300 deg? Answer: 5.3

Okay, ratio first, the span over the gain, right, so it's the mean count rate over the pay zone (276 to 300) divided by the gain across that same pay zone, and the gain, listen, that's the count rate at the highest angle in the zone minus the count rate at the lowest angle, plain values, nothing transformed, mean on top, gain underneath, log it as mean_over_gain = -5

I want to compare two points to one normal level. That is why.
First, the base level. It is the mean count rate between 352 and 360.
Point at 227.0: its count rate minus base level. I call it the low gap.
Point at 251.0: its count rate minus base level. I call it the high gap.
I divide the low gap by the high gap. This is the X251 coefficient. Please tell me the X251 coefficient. 2.3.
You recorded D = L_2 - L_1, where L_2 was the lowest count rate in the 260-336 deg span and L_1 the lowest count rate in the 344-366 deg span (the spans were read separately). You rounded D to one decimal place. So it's -2.1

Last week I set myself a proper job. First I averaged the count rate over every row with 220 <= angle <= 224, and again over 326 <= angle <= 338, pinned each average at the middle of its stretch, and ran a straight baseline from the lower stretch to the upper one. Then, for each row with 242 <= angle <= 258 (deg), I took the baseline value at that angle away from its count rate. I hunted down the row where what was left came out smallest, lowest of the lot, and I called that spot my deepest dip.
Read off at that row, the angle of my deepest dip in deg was 243.0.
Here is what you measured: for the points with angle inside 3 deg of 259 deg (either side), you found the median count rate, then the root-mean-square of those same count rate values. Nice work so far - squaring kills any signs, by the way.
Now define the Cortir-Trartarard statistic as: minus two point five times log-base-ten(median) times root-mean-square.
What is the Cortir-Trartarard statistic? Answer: -7.9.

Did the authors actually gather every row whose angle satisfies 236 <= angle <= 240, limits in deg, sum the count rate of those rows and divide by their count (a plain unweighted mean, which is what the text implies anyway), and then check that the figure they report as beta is 5.10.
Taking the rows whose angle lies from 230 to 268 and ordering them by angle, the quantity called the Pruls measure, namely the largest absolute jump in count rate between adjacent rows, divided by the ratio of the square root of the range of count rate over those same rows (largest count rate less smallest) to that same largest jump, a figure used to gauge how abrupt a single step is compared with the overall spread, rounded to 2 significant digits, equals 0.093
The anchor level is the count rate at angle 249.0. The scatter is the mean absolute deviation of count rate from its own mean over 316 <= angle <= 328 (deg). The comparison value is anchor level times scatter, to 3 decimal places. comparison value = 0.522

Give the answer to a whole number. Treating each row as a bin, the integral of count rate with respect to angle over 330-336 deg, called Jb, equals 22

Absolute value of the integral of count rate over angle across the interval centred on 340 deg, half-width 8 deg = 69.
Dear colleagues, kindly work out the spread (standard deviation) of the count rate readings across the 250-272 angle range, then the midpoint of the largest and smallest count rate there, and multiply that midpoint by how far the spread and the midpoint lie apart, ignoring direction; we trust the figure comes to 24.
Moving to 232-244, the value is 24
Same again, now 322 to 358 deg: 10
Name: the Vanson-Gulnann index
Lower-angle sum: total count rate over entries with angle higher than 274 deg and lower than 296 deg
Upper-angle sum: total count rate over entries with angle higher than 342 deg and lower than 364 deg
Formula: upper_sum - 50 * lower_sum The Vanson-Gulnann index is -2113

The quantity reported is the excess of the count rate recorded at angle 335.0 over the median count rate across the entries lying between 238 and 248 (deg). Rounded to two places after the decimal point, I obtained -0.82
